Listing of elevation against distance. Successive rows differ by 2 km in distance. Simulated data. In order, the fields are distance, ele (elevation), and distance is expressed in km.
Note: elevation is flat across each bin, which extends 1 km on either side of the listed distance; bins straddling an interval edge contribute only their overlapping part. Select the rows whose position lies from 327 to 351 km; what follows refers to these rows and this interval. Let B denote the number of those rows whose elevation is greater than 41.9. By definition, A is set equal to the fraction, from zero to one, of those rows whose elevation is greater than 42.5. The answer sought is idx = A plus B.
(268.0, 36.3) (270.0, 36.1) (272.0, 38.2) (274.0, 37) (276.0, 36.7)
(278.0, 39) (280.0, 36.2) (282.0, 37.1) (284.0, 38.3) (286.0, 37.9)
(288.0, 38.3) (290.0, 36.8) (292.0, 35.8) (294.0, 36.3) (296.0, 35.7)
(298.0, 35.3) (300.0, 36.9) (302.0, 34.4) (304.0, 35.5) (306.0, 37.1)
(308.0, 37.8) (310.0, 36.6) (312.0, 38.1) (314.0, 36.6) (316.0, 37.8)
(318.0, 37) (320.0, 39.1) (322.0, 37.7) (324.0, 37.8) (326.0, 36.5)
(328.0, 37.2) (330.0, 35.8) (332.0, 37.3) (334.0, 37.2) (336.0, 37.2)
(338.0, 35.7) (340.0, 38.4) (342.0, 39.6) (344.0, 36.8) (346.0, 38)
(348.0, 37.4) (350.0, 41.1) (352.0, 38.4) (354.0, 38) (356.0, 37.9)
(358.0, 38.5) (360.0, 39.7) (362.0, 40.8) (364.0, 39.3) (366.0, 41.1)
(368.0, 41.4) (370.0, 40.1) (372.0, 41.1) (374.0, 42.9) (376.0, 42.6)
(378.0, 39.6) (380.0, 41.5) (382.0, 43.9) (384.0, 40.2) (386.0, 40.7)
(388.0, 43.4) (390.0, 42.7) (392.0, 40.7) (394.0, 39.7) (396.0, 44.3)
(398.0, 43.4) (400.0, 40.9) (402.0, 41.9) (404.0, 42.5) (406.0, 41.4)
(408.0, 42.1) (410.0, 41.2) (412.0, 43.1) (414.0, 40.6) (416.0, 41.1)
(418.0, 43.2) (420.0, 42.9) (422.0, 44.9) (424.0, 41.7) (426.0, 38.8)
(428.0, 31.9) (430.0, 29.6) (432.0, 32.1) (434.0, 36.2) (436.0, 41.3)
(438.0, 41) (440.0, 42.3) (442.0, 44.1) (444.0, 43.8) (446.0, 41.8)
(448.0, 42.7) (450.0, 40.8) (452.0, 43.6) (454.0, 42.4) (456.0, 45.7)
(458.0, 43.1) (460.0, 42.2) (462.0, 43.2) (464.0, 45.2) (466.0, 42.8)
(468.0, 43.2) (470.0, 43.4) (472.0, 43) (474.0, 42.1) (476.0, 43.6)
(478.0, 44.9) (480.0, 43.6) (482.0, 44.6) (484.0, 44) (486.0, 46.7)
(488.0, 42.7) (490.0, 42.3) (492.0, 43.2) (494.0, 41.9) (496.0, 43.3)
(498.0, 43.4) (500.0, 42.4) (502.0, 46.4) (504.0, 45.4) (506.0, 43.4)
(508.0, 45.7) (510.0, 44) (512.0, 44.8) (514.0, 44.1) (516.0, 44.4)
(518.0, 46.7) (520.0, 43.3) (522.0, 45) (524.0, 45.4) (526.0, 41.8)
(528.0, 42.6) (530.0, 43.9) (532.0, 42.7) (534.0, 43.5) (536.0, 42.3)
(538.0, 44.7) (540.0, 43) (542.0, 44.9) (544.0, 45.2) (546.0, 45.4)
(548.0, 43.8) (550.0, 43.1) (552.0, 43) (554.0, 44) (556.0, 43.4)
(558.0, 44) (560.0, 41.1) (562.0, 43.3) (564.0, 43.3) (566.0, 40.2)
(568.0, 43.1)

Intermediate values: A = 0.00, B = 0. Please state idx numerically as 0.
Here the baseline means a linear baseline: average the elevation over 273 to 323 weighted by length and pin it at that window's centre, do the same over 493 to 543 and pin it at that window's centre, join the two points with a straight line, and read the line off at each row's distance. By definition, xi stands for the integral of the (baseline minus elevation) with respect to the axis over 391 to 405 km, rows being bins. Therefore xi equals -25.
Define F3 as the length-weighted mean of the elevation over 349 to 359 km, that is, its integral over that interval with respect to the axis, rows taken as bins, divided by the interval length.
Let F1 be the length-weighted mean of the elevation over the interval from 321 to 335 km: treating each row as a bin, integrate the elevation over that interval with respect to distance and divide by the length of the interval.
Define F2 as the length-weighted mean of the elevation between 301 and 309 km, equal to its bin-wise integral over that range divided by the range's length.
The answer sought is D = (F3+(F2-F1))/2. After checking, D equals 19.0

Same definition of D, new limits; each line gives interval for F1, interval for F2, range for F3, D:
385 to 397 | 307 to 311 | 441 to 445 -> 19.6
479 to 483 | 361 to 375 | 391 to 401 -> 19.3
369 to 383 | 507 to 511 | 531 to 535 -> 23.1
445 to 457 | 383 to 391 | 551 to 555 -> 21.2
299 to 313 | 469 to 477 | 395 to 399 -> 25.1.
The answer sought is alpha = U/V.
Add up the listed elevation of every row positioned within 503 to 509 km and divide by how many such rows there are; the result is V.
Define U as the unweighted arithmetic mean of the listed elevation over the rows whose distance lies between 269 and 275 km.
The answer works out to 0.83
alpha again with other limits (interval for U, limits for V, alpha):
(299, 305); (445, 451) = 0.85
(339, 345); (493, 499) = 0.89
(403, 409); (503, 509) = 0.94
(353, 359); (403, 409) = 0.91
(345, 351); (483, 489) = 0.87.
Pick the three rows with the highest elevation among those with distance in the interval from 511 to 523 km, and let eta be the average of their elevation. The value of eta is 45.5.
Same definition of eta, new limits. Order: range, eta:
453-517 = 46.3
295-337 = 38.3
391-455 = 44.4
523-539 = 44.7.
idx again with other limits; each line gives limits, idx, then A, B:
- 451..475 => 13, 0.75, 12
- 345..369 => 0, 0.00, 0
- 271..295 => 0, 0.00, 0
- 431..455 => 6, 0.33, 6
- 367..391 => 5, 0.42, 5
